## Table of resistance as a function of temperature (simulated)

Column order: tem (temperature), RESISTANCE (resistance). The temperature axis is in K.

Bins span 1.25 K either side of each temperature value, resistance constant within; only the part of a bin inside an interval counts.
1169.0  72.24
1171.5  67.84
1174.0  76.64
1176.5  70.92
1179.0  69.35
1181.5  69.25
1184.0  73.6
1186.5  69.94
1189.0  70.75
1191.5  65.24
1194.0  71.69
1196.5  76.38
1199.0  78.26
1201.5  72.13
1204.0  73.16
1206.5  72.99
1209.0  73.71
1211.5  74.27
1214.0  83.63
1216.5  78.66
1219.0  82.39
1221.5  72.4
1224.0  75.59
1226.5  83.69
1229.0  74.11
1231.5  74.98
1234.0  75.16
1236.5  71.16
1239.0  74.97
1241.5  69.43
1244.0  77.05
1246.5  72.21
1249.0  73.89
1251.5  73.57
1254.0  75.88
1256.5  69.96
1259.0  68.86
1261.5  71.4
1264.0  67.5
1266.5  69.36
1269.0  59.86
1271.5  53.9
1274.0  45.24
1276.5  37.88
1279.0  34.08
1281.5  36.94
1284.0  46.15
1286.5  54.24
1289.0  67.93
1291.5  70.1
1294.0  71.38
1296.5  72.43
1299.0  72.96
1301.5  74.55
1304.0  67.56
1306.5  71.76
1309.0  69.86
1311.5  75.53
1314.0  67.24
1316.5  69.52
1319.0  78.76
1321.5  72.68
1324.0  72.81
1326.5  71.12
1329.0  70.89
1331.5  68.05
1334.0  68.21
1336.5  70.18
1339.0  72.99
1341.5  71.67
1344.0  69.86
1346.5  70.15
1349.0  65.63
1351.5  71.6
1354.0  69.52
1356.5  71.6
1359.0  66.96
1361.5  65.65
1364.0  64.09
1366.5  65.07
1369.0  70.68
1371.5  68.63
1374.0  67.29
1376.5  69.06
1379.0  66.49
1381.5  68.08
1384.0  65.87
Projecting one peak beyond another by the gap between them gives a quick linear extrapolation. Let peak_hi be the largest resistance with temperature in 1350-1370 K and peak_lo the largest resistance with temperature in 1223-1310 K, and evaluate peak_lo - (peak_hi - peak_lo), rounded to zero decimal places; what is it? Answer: 96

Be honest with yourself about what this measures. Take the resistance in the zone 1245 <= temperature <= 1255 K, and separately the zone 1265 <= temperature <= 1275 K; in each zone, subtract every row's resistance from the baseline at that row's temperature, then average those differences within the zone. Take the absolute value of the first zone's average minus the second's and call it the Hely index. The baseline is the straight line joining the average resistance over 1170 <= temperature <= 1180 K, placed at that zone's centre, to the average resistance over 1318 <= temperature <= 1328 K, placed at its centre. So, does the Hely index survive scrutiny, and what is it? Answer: 17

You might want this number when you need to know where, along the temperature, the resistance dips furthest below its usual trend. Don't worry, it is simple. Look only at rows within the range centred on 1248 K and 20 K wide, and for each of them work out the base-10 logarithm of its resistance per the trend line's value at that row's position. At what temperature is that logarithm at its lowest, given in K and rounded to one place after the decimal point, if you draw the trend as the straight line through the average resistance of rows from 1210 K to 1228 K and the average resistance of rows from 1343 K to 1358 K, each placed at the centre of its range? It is 1241.5 K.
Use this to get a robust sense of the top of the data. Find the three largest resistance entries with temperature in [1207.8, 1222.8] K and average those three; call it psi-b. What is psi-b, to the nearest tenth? 81.6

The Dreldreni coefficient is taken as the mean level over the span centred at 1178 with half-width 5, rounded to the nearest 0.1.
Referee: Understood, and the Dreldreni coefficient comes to 71.5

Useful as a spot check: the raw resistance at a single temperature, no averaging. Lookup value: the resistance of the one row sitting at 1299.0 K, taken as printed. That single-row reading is 72.96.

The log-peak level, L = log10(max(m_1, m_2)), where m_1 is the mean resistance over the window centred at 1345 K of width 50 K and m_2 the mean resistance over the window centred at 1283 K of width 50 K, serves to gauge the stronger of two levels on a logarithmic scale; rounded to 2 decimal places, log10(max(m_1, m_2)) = 1.84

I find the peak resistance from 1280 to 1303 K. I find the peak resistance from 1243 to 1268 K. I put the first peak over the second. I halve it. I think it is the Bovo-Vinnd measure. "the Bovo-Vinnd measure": 0.484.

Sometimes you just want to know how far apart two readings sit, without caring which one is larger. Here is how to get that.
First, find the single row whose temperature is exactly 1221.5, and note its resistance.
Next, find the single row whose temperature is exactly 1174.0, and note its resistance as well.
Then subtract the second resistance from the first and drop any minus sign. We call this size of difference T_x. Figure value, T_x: 4.2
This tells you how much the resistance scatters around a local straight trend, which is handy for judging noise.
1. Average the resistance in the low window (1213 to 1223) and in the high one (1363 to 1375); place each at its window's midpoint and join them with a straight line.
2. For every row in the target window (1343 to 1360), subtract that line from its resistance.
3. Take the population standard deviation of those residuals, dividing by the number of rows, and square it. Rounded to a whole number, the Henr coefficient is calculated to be 4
